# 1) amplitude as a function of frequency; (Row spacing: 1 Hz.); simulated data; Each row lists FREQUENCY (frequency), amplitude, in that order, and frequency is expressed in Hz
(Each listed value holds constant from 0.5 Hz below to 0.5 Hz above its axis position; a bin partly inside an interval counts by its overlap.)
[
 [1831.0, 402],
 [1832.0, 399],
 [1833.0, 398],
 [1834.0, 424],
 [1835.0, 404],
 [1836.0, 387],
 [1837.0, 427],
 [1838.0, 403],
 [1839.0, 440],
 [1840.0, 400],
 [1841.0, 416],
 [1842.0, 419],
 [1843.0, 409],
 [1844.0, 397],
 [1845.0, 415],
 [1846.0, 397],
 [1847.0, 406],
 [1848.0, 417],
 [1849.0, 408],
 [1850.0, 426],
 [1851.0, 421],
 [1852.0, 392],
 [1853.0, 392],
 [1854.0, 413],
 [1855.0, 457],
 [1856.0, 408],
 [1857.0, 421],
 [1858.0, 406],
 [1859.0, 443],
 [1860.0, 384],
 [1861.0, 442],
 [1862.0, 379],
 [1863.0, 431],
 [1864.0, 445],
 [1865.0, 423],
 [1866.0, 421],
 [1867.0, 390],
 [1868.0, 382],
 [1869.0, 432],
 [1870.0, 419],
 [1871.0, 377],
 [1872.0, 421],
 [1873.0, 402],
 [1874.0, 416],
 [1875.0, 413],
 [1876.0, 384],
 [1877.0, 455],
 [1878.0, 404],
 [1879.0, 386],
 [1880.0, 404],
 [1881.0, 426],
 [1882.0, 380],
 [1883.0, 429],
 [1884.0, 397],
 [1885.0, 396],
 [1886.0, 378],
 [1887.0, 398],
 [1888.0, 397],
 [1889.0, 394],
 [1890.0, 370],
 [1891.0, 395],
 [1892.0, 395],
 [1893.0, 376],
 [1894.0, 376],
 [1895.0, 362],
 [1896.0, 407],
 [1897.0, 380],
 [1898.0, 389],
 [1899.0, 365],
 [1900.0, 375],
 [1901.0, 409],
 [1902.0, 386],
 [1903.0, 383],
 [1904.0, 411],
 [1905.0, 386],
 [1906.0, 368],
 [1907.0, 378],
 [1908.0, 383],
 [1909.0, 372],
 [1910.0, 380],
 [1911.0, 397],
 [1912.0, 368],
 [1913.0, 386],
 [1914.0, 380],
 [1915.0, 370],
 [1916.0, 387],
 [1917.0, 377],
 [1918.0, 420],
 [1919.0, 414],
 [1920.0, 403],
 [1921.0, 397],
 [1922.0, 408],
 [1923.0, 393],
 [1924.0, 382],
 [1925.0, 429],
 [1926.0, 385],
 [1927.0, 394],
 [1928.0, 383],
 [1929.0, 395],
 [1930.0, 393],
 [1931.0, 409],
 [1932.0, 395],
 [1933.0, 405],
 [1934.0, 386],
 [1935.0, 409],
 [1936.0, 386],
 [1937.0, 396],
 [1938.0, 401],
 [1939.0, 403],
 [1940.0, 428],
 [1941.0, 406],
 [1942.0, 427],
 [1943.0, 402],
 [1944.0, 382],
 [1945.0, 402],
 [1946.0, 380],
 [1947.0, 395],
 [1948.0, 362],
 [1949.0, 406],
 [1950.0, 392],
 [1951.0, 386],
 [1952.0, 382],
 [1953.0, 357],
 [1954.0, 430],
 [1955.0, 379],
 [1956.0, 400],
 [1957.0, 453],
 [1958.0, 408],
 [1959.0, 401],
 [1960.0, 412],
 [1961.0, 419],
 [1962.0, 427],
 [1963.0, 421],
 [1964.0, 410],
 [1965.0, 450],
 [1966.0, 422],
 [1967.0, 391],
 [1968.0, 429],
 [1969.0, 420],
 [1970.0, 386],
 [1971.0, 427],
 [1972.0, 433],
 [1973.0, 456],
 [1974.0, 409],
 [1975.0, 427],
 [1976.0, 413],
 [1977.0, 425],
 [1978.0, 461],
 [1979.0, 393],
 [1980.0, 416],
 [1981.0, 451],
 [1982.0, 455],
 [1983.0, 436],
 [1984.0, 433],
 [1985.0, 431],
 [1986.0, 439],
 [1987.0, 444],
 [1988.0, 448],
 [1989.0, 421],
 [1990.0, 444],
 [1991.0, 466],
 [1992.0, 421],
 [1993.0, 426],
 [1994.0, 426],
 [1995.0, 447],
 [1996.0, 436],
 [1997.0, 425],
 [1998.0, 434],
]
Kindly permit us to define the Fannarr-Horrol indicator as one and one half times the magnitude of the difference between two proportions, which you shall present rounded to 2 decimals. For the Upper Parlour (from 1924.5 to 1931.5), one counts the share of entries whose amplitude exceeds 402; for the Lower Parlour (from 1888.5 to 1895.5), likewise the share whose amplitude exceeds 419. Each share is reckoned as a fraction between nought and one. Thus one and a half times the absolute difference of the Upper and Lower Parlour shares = 0.43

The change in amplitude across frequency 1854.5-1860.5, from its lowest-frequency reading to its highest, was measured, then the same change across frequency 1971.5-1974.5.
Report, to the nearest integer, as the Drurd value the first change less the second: -49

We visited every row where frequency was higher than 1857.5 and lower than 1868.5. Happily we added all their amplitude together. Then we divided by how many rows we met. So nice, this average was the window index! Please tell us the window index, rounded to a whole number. 413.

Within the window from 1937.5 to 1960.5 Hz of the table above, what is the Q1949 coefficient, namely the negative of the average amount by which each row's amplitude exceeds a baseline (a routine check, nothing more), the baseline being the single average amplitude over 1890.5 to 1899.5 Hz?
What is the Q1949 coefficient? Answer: -17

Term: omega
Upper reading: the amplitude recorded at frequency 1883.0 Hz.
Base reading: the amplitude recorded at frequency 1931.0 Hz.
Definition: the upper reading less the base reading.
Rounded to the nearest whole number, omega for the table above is 20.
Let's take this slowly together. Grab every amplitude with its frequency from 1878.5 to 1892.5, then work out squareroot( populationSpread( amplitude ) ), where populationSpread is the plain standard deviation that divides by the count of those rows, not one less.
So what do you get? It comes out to 4.0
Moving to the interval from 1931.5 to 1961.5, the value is 4.4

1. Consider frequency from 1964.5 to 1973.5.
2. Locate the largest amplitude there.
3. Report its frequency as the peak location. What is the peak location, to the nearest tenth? 1973.0 Hz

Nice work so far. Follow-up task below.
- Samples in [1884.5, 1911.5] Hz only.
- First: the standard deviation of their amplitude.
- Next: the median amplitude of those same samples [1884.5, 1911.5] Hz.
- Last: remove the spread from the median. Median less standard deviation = 370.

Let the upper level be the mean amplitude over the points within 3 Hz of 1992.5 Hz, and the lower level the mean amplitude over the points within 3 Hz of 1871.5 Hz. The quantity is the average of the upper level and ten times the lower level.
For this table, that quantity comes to 2275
